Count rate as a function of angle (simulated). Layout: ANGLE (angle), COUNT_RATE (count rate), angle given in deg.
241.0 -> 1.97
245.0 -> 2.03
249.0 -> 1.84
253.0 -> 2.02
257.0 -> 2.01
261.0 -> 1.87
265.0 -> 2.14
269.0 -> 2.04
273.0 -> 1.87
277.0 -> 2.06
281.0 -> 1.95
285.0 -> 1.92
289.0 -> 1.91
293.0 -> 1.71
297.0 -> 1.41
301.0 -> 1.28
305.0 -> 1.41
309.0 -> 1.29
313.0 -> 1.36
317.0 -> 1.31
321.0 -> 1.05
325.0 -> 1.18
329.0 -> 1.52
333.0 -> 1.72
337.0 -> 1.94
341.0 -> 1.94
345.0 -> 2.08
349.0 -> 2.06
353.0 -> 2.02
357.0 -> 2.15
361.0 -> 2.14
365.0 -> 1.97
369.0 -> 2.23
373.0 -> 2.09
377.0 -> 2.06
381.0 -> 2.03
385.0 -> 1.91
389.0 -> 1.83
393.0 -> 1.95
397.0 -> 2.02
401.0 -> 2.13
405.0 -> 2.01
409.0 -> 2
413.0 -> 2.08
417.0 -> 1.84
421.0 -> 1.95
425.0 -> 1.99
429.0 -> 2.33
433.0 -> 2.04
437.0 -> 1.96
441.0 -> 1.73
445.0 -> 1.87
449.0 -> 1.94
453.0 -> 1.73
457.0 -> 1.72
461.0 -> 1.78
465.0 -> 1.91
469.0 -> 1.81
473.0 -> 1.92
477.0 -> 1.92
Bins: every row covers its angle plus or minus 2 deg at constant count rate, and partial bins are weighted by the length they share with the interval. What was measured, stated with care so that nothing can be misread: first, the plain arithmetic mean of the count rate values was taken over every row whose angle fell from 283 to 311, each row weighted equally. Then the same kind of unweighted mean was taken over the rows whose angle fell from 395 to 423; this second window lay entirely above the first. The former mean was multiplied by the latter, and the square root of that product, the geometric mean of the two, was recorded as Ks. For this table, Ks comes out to 1.77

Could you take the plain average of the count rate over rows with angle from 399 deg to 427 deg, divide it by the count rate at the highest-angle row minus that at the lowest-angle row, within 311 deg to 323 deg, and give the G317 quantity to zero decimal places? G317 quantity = -6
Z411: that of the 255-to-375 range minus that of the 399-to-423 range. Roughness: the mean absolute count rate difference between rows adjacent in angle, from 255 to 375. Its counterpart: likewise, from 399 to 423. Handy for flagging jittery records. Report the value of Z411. 0.03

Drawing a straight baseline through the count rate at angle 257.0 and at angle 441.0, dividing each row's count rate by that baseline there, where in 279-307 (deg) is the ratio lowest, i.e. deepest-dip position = 301.0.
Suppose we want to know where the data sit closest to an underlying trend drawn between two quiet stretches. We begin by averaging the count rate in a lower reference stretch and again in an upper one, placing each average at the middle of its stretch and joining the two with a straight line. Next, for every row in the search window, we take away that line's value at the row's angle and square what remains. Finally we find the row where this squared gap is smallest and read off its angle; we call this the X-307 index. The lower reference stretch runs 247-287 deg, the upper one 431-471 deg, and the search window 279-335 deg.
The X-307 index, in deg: 281.0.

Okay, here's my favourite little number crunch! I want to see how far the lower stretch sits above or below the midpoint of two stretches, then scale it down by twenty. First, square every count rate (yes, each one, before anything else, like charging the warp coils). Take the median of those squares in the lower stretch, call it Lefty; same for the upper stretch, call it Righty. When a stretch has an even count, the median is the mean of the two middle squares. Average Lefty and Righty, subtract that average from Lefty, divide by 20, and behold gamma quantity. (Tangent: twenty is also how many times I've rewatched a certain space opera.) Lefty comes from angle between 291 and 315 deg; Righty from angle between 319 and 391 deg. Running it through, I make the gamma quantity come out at -0.052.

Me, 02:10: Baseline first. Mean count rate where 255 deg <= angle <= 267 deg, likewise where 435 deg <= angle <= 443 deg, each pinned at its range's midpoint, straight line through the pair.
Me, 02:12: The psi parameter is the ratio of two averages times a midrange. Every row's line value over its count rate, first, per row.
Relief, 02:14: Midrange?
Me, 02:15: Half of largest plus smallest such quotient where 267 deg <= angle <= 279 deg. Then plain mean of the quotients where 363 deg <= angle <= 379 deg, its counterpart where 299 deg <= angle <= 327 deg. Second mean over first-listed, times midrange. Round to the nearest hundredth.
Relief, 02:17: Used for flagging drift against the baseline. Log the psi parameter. 1.73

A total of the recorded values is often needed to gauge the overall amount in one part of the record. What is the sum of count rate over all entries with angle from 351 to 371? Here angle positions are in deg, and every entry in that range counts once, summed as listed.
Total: 11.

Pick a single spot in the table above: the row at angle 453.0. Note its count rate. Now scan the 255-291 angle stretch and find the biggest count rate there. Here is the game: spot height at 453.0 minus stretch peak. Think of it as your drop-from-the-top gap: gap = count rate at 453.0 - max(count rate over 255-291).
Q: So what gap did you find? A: -0.41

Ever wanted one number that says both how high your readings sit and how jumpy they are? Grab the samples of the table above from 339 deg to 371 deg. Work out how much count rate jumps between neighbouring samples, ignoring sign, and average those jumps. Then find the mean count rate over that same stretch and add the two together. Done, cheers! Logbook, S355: 2.18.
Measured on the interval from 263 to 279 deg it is 2.18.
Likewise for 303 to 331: 1.46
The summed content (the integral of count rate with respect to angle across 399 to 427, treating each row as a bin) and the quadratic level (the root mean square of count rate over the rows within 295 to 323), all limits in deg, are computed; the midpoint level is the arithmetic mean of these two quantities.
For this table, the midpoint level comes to 28.7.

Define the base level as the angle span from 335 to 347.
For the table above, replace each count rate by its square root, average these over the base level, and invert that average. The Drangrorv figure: 0.710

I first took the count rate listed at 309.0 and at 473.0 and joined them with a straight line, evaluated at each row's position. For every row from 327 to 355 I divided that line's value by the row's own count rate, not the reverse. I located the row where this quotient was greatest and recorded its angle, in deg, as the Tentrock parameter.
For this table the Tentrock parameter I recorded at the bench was 329.0 deg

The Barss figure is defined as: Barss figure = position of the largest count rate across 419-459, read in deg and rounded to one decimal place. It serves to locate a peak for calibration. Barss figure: 429.0 deg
